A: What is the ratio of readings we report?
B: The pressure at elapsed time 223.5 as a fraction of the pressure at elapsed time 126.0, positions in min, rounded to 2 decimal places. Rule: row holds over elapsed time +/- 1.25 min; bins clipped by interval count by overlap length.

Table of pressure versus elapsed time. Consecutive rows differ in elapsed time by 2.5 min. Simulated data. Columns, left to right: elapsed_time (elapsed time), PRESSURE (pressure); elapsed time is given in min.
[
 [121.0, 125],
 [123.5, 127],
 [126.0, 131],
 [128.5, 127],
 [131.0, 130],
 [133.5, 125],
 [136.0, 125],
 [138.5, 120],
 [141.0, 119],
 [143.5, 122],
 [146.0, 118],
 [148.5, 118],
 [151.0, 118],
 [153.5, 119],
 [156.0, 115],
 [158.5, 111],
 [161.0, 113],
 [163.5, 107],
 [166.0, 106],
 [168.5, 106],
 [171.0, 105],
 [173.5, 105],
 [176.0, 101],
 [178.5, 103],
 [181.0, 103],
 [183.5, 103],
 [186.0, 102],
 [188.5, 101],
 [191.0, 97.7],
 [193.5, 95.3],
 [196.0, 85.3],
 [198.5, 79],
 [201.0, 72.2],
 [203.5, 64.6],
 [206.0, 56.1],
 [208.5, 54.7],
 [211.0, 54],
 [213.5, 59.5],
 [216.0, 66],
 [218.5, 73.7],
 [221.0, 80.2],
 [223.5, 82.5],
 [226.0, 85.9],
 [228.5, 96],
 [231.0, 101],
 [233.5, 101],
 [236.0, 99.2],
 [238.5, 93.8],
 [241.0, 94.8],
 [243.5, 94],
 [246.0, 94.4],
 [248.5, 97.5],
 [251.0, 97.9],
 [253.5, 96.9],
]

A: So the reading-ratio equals 0.63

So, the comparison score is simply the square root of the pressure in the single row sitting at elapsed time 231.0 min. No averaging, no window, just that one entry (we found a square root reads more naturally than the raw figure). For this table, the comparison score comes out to 10.05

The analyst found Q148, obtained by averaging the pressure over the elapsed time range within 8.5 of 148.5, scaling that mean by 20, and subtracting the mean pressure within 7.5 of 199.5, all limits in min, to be 2293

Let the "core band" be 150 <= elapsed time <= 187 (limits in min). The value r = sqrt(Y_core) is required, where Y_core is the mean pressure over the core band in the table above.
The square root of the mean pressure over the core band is 10.4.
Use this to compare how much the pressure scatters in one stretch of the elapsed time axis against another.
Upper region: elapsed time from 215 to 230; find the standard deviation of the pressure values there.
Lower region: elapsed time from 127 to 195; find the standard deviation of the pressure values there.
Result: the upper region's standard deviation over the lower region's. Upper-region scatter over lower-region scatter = 1.0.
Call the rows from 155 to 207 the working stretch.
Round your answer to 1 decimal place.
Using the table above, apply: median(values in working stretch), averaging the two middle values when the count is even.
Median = 103.0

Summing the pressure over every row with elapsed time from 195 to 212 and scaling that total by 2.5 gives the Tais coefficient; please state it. 1165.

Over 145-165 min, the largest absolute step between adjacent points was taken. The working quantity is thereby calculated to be 6.0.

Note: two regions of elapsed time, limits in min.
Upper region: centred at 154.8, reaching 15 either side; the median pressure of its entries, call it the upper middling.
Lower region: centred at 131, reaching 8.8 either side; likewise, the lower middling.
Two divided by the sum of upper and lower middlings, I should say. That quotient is 0.0082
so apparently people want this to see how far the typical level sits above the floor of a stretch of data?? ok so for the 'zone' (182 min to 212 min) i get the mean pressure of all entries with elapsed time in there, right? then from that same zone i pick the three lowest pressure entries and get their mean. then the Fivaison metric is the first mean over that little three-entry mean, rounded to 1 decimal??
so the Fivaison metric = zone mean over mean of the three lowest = 1.5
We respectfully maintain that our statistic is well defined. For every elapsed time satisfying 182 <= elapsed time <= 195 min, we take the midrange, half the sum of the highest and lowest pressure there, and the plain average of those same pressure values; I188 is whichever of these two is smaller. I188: 99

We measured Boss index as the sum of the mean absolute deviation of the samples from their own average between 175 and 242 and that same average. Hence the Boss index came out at 100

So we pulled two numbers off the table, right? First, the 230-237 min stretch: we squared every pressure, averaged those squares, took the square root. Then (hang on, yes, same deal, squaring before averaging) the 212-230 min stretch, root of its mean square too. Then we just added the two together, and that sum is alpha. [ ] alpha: 179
